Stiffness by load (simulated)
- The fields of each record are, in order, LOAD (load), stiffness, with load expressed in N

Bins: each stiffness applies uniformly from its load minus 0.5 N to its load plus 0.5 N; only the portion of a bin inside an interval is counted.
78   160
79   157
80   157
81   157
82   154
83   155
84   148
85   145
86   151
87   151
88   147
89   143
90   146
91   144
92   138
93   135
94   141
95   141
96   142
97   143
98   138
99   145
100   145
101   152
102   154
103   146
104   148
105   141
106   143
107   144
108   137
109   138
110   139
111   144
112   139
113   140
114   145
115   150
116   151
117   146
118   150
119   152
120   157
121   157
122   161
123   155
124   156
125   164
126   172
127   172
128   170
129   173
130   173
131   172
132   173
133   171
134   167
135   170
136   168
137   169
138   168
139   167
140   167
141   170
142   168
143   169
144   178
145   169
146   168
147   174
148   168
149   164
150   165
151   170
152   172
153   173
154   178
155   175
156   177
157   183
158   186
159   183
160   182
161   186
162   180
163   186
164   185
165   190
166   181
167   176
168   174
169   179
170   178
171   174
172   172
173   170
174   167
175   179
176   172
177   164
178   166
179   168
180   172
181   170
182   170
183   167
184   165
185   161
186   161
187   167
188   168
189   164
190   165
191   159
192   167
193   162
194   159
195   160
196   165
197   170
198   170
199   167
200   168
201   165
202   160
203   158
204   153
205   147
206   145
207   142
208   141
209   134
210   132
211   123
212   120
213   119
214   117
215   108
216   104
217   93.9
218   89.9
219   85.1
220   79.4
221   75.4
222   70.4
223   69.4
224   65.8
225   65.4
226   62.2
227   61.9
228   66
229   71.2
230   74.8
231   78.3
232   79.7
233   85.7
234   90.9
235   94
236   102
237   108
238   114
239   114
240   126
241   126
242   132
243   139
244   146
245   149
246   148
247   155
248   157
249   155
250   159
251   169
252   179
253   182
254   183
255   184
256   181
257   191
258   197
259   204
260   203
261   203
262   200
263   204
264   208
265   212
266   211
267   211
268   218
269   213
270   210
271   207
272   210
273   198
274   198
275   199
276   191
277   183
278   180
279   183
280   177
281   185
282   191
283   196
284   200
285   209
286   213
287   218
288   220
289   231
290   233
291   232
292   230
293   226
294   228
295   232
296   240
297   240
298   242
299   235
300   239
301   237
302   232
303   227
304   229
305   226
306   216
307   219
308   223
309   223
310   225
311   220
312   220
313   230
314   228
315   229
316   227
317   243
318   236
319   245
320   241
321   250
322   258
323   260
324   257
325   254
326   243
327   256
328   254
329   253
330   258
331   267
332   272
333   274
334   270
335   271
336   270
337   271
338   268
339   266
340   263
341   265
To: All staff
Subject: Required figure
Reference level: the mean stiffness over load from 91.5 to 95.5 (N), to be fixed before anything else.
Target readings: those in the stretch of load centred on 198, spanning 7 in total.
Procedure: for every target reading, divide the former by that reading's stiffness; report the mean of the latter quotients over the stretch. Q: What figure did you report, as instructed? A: 0.834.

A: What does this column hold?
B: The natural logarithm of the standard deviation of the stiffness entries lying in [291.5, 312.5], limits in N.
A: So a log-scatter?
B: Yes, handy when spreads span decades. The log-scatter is 2.0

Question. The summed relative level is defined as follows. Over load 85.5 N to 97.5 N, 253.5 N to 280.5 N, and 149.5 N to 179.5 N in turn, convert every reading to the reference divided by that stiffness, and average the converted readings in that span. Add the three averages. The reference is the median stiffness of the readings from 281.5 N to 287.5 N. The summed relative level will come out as 3.6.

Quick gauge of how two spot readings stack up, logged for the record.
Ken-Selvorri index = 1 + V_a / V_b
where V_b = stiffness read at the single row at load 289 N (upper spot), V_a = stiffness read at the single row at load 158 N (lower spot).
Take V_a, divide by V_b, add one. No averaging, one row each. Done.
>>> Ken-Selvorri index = 1.81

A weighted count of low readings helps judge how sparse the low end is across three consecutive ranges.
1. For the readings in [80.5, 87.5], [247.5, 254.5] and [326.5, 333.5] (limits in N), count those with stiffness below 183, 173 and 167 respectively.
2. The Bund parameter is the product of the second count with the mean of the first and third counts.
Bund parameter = 14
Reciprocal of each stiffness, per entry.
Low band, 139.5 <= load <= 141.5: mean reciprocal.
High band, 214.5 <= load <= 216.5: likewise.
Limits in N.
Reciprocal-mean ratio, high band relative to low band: 1.59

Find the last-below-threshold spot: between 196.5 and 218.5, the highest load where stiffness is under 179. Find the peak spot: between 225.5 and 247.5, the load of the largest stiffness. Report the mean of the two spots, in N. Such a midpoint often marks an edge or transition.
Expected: 232.5 N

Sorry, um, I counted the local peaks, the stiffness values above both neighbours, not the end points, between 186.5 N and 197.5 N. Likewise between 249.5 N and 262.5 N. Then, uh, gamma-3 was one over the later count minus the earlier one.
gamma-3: -1.0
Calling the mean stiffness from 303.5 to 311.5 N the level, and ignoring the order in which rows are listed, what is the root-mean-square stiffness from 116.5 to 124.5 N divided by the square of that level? 0.0031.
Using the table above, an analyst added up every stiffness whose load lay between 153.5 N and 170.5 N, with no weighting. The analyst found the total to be 3079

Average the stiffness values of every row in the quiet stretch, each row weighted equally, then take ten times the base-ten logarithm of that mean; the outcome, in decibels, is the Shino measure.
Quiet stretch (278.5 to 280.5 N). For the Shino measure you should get 22.55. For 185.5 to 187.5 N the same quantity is 22.15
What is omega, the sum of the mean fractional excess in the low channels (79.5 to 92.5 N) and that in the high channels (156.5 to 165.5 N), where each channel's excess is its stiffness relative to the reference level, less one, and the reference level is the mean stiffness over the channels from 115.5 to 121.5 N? 0.19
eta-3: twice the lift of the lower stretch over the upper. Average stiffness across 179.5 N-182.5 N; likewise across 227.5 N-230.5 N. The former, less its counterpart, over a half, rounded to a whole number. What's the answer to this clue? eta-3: 200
